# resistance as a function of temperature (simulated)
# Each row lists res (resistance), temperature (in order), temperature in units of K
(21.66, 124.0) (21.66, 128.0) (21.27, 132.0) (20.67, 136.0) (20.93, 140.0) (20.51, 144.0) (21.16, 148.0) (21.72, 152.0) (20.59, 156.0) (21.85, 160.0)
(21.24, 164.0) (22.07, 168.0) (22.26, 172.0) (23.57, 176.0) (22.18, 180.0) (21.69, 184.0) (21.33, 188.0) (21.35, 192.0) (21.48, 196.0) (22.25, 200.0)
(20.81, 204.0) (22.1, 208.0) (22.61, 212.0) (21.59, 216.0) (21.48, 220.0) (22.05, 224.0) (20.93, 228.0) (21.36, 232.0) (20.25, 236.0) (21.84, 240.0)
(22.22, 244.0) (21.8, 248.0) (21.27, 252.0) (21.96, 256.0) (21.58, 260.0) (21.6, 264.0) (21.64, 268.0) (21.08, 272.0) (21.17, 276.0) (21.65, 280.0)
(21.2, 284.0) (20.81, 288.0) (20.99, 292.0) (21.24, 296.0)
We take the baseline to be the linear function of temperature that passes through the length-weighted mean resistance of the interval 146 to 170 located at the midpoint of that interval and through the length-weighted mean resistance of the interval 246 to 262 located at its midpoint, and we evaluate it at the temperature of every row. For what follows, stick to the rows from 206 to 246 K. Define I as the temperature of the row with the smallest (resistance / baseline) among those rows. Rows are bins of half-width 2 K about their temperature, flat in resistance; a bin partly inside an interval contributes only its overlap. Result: 236.0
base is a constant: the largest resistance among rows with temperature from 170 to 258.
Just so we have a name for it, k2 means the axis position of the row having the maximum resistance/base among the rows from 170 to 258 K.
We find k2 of 176.0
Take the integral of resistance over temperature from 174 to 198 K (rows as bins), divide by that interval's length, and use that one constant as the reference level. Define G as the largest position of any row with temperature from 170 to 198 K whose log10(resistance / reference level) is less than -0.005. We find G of 196.0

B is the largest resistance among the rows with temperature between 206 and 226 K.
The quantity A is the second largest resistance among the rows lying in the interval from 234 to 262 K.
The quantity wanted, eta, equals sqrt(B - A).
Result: 0.8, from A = 21.96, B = 22.61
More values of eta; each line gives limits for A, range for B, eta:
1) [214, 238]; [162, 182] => 1.4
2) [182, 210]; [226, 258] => 0.3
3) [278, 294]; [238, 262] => 1.0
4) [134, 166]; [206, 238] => 0.9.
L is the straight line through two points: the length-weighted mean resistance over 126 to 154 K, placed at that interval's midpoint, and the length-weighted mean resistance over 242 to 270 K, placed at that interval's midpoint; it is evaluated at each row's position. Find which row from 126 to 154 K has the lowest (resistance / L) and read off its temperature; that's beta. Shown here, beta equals 144.0 K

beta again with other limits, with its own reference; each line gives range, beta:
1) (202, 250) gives 236.0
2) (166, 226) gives 204.0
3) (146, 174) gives 156.0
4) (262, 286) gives 272.0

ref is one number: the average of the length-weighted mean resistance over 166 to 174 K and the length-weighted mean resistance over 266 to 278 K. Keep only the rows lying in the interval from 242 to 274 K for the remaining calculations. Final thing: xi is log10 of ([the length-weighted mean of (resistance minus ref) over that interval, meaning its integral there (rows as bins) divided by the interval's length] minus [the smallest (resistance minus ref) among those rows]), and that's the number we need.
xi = -0.2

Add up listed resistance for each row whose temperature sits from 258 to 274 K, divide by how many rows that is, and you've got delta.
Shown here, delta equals 21.5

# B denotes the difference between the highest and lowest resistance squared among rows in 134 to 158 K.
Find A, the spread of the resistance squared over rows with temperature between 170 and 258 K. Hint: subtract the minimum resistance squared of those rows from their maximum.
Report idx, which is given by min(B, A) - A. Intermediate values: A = 145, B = 51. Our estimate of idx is -94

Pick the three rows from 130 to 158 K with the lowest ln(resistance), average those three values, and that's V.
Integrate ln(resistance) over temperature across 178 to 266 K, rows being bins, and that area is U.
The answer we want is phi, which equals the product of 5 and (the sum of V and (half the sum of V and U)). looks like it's 699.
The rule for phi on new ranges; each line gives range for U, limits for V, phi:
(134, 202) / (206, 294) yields 545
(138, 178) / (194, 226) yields 330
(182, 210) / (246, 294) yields 238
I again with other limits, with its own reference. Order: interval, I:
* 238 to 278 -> 272.0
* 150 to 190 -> 156.0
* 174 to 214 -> 204.0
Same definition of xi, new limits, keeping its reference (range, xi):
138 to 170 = -0.1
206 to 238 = 0.1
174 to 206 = 0.0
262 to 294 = -0.3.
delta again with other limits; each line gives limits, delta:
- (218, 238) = 21.2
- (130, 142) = 21.0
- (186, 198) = 21.4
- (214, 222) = 21.5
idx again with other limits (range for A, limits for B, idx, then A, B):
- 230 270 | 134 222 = 0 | 84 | 135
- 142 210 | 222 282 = -51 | 135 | 84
